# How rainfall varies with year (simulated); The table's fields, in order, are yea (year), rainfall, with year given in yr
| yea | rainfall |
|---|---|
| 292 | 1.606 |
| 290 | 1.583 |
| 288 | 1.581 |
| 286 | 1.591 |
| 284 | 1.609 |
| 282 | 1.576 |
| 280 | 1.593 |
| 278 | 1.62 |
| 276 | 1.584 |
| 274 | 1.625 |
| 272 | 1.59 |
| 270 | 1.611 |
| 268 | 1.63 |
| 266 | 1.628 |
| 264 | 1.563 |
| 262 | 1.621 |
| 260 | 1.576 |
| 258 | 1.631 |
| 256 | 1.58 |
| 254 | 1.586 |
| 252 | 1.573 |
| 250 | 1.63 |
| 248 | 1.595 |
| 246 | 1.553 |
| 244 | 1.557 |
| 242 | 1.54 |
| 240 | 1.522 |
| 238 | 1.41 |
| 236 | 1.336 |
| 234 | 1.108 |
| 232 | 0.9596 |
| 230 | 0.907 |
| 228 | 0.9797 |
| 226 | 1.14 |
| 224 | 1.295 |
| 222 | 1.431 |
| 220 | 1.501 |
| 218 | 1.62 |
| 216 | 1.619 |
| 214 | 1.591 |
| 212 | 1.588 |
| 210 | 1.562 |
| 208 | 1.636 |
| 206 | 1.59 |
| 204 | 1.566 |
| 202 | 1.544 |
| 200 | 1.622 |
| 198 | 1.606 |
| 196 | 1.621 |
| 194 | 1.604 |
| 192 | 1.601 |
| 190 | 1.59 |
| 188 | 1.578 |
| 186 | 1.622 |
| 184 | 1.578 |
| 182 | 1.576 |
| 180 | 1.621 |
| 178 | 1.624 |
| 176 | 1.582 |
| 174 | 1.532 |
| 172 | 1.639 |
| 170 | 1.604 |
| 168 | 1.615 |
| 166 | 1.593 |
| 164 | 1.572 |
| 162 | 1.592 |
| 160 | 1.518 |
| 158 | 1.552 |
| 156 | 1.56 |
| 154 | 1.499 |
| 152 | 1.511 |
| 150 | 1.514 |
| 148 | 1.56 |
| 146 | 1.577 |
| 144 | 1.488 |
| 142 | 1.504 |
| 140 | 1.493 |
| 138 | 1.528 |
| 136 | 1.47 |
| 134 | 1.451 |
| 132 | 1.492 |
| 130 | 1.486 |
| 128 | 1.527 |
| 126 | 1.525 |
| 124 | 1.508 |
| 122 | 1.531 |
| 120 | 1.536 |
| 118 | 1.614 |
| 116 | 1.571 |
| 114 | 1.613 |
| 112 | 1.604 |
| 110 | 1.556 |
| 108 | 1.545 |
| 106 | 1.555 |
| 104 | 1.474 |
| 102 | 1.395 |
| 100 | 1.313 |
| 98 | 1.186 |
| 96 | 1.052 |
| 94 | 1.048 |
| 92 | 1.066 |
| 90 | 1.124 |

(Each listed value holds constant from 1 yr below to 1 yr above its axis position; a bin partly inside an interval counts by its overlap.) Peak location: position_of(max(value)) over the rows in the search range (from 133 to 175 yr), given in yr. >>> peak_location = 172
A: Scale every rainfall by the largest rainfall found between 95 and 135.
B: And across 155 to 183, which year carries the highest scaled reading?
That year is 172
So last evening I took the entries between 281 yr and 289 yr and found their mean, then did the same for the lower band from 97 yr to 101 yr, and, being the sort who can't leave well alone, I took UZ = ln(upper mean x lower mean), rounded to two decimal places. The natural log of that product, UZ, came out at 0.69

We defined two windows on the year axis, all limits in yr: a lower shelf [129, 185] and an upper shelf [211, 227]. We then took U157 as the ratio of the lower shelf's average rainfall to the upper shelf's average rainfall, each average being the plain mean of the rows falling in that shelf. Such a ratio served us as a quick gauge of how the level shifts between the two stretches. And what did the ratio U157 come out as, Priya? 1.05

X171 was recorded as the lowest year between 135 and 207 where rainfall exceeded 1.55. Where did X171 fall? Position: 146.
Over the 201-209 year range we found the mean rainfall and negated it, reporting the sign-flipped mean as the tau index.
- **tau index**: -1.58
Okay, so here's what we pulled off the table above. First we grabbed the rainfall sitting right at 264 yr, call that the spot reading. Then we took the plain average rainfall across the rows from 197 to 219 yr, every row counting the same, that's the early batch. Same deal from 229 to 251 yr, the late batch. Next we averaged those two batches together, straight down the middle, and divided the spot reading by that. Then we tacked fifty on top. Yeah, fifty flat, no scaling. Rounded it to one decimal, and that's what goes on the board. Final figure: 51.1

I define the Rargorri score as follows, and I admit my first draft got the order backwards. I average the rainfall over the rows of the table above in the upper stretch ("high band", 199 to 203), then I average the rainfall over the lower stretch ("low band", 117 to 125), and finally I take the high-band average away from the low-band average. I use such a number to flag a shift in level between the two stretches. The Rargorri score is -0.036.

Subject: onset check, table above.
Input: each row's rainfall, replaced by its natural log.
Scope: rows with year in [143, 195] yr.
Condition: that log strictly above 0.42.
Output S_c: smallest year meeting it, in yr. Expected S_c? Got 146 yr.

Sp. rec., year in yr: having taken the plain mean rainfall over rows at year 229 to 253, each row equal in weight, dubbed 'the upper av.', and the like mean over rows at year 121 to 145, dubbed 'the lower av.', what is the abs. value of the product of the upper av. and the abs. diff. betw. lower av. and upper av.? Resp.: 0.15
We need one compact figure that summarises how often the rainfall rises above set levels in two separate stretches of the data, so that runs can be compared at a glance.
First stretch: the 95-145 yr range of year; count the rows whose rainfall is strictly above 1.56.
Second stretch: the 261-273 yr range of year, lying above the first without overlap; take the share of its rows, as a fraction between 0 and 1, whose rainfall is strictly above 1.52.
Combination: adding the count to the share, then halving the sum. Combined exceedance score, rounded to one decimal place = 2.5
